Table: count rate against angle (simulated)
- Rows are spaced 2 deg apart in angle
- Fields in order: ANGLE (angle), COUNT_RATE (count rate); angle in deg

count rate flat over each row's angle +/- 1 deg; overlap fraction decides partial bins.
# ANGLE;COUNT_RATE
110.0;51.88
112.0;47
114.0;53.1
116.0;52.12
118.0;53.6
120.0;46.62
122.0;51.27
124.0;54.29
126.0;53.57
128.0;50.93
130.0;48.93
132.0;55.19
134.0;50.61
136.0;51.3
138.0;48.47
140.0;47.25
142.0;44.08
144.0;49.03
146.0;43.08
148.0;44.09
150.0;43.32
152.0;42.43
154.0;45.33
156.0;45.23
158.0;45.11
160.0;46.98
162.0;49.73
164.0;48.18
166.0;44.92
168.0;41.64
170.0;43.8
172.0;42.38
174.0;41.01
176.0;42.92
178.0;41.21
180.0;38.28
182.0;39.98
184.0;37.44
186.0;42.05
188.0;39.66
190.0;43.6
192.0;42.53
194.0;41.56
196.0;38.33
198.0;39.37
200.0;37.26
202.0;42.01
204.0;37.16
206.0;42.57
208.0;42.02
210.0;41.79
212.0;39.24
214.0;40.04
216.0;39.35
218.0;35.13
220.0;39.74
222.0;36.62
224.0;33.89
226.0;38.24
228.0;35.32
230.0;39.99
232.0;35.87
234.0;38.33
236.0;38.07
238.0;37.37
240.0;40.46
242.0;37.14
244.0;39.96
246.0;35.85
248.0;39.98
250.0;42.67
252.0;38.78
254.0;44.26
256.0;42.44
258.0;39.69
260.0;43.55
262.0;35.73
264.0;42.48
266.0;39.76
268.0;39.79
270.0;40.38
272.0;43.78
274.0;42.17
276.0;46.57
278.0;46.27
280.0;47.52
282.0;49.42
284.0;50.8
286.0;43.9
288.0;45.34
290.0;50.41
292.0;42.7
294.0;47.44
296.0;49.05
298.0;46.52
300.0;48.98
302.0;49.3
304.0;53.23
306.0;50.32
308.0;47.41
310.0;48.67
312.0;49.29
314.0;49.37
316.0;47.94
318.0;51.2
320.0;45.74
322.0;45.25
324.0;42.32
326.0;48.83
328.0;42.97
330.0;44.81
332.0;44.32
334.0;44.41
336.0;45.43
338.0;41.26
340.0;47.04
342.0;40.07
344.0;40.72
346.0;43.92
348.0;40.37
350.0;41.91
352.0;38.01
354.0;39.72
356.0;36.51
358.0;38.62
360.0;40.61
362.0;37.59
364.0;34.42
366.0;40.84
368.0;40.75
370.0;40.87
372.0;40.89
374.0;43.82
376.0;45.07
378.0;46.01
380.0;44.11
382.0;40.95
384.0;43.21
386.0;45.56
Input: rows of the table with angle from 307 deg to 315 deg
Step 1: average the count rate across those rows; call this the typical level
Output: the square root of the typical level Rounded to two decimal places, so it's 6.98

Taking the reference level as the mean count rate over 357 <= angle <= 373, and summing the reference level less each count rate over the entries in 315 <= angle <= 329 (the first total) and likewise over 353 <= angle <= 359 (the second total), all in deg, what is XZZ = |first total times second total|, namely 153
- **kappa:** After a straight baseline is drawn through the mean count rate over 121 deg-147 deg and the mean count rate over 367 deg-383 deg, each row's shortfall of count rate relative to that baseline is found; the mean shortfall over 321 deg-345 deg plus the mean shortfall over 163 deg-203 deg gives 7.1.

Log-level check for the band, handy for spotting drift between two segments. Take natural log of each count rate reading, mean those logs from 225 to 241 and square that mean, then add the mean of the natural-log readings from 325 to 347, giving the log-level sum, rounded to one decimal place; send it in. 17.0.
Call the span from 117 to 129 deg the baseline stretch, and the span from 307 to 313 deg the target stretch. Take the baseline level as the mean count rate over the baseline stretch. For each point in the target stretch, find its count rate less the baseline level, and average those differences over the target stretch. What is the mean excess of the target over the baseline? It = -3.3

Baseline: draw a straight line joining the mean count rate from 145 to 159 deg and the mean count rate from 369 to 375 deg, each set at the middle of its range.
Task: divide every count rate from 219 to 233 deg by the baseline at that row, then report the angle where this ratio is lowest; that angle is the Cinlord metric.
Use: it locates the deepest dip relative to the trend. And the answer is 224.0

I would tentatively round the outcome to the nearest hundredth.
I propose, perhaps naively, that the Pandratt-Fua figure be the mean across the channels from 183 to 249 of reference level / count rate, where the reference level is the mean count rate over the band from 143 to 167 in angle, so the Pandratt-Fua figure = 1.17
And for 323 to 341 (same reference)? 1.03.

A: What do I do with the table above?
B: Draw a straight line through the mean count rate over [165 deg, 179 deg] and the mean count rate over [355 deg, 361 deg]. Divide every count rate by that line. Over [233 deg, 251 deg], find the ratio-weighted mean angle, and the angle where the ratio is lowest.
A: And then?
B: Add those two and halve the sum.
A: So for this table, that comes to 244.1 deg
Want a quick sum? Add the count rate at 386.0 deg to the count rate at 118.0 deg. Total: 99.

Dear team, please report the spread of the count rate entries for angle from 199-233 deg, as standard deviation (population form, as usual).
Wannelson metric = 2.61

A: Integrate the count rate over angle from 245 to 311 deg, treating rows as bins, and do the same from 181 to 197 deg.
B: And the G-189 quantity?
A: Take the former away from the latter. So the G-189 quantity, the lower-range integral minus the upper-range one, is -2300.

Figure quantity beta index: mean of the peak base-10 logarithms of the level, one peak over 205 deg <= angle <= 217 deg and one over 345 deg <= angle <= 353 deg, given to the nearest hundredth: 1.64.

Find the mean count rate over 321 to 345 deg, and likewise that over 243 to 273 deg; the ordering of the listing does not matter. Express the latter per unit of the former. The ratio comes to 0.92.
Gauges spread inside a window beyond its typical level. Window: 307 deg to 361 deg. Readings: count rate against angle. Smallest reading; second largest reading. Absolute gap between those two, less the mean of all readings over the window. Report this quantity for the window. -31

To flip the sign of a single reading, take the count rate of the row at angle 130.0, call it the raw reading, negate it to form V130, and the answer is -48.9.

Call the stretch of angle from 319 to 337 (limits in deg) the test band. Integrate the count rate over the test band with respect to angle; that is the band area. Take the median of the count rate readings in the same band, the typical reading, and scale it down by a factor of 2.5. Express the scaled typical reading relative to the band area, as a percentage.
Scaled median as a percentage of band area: 2.218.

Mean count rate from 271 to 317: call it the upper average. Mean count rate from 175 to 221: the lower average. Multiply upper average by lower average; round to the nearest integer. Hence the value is 1913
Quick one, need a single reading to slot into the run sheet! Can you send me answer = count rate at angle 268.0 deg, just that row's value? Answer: 39.79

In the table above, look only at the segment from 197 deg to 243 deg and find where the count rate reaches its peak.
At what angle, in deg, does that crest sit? 206.0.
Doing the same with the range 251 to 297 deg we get 284.0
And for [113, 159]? 132.0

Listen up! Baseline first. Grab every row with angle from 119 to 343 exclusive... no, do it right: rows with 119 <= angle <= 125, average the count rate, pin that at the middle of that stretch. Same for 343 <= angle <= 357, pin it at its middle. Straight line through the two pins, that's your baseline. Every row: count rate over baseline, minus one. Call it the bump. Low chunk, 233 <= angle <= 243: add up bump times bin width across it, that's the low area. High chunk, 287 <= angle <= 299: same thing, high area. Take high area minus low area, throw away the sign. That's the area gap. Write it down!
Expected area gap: 2.7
